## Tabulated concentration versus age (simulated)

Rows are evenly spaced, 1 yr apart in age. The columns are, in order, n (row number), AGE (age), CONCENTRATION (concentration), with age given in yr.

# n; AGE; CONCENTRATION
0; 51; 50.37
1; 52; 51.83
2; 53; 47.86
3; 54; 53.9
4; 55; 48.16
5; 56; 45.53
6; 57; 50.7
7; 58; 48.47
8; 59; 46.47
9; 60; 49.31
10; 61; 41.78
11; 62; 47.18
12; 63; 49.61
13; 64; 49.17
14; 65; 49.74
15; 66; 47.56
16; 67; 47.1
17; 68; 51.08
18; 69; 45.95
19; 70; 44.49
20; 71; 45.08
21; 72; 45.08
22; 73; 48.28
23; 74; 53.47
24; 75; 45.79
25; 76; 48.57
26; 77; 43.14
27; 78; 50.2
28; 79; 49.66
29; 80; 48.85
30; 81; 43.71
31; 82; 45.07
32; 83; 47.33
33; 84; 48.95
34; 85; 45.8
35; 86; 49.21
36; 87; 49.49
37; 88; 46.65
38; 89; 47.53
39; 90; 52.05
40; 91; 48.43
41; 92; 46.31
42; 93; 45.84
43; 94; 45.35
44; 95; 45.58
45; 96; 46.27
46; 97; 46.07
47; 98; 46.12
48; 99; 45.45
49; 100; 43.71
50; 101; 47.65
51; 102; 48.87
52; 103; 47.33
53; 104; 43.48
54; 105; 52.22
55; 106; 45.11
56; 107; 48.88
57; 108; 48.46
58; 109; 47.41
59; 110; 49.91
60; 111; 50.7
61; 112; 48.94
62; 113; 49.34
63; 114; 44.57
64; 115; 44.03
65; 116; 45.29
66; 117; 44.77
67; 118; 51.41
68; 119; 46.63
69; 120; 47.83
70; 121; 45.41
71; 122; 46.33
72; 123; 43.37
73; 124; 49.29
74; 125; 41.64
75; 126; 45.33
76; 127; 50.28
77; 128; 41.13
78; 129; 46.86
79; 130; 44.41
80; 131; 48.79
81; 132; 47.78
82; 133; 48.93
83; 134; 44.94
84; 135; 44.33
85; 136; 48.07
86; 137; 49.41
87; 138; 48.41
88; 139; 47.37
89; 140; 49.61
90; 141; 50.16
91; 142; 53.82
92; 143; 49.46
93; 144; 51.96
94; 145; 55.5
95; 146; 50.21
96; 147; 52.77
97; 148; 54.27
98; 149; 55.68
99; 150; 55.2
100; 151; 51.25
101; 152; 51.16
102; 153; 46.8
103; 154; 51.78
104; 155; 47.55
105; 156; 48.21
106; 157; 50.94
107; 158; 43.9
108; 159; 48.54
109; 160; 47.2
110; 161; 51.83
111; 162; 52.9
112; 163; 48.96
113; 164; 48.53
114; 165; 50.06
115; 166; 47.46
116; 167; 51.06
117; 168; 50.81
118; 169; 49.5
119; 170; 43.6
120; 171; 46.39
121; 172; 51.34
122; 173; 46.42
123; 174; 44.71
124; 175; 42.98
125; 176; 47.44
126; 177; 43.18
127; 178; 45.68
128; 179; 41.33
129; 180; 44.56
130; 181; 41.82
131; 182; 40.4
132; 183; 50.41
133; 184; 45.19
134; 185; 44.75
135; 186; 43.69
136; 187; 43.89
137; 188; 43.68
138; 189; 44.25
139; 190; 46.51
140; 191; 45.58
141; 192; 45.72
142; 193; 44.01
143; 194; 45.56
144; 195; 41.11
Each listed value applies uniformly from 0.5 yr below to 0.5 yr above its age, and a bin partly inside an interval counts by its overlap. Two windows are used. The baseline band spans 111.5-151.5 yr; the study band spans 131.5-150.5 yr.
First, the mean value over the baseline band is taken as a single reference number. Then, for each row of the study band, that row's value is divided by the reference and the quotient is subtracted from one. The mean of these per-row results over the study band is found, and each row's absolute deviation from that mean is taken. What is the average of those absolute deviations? 0.057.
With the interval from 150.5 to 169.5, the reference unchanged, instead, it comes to 0.038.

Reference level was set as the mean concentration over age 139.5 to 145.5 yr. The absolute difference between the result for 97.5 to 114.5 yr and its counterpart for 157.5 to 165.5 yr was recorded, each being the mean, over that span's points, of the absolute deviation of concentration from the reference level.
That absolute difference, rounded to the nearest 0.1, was 1.2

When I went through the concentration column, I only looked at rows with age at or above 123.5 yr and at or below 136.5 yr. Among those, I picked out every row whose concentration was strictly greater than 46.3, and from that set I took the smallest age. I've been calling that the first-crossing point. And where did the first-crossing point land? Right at 124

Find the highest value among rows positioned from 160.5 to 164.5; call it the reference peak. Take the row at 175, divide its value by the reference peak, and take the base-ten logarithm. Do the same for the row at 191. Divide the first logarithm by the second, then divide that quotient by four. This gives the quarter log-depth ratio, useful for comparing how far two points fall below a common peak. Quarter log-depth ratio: 0.35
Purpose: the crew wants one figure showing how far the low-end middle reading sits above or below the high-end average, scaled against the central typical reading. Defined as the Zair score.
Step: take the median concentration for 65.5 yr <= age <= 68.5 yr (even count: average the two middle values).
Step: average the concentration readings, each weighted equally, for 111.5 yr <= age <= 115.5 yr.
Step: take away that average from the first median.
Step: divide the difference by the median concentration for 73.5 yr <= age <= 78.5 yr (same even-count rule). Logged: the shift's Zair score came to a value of 0.017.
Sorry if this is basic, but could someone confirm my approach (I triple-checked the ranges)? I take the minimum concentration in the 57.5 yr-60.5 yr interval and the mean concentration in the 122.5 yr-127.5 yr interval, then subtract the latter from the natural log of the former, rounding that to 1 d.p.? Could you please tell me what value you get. -42.1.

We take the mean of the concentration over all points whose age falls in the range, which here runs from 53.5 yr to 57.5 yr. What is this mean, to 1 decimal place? 49.6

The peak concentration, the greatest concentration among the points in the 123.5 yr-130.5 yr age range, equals 50.28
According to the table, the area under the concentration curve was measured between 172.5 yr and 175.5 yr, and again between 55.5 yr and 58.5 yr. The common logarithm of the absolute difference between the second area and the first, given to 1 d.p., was 1.0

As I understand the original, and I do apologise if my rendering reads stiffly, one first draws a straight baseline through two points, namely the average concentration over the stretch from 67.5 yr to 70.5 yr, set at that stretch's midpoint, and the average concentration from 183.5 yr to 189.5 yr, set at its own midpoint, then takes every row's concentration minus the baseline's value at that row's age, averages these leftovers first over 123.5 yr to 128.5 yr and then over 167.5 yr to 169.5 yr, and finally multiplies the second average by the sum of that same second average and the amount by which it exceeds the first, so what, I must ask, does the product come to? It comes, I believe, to 61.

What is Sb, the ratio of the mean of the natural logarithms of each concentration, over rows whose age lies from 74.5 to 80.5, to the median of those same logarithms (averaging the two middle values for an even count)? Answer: 0.99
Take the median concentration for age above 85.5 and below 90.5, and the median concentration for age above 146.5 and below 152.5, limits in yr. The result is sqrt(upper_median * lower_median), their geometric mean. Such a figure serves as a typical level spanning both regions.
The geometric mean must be 51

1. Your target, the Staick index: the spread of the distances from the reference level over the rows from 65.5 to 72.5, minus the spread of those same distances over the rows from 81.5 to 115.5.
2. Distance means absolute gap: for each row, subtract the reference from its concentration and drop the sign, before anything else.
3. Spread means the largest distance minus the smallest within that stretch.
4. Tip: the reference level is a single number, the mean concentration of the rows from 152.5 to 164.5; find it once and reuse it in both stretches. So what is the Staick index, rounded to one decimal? -2.4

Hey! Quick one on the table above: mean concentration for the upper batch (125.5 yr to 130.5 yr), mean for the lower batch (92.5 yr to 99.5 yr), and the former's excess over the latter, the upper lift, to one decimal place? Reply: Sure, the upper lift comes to -0.2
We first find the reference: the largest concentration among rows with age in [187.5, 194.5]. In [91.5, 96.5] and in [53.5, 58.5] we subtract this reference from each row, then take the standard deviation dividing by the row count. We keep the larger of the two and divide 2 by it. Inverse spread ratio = 0.71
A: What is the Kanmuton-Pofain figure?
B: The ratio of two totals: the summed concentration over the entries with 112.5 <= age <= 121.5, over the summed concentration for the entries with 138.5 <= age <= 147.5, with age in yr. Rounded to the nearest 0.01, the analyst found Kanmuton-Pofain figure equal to 0.91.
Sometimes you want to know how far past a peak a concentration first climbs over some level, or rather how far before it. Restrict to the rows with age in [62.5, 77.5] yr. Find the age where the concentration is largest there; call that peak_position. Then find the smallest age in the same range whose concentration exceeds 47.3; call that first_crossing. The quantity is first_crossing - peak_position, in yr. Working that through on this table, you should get -11 yr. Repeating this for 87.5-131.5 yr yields -16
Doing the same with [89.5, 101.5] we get 0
